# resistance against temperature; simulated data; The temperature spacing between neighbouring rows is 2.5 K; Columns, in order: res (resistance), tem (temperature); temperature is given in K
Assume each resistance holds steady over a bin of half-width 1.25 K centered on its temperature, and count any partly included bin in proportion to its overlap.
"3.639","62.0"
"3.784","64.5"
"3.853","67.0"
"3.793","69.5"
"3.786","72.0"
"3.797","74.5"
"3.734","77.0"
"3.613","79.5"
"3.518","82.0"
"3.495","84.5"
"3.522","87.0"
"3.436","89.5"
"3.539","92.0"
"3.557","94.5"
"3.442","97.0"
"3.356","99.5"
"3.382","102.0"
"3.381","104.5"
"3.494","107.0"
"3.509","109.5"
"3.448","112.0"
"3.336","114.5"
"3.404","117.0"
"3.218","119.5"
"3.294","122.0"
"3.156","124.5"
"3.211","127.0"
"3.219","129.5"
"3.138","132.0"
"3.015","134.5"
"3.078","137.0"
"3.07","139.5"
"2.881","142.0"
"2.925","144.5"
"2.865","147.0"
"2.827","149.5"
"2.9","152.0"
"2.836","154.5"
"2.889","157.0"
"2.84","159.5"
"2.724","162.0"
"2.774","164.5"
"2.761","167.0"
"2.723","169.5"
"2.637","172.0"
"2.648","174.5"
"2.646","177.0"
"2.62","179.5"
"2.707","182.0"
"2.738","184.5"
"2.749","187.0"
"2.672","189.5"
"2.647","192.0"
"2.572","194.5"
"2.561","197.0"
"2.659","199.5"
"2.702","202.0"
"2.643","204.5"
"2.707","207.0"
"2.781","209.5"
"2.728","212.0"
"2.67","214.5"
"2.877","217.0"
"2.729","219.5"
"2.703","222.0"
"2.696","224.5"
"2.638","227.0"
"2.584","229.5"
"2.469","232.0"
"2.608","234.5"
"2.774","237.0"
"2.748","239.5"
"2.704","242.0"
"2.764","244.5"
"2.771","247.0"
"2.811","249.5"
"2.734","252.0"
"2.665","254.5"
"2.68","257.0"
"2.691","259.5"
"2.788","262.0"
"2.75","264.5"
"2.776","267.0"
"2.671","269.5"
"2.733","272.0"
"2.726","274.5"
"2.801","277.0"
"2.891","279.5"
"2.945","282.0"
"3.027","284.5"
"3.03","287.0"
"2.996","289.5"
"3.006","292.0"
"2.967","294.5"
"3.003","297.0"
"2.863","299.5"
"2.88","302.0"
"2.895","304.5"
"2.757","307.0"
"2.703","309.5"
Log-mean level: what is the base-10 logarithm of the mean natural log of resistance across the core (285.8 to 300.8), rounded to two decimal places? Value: 0.04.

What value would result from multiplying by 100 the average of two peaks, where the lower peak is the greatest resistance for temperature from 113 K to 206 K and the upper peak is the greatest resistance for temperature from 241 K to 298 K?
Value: 322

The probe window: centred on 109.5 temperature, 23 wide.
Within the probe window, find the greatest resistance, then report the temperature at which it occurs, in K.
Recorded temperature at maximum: 109.5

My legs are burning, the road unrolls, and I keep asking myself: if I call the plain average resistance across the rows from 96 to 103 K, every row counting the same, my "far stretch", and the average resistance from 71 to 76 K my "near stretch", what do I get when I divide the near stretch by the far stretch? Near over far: 1.12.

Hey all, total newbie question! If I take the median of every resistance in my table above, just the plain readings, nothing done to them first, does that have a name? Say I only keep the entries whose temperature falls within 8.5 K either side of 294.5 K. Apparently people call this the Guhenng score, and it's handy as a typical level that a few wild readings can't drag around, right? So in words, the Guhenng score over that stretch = 3.00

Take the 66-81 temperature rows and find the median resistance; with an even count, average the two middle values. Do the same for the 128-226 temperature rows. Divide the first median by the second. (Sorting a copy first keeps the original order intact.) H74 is 1.4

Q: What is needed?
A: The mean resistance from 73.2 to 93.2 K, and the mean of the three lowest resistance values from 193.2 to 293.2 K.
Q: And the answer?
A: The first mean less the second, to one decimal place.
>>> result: 1.0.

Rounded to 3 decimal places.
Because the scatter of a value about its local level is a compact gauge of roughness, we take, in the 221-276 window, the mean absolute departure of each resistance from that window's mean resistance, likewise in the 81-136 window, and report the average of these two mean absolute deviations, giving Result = 0.091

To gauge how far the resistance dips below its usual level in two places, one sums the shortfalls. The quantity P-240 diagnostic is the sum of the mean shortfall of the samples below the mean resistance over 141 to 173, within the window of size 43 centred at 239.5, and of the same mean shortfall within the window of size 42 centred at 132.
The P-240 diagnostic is -0.2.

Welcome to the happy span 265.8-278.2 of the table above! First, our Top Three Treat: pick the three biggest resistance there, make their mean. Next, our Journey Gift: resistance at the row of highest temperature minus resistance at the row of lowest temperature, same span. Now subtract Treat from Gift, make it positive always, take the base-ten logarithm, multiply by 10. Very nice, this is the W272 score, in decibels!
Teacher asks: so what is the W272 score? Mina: 4.4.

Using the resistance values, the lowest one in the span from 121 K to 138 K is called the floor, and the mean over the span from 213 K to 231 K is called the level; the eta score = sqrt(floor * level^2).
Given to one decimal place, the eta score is 4.7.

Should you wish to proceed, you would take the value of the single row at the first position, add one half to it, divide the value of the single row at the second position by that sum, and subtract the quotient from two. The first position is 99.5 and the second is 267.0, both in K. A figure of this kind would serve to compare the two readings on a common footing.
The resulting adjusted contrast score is 1.28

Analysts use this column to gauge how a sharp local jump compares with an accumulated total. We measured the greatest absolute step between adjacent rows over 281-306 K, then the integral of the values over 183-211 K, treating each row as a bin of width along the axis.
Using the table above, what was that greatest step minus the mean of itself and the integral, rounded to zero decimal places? -37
